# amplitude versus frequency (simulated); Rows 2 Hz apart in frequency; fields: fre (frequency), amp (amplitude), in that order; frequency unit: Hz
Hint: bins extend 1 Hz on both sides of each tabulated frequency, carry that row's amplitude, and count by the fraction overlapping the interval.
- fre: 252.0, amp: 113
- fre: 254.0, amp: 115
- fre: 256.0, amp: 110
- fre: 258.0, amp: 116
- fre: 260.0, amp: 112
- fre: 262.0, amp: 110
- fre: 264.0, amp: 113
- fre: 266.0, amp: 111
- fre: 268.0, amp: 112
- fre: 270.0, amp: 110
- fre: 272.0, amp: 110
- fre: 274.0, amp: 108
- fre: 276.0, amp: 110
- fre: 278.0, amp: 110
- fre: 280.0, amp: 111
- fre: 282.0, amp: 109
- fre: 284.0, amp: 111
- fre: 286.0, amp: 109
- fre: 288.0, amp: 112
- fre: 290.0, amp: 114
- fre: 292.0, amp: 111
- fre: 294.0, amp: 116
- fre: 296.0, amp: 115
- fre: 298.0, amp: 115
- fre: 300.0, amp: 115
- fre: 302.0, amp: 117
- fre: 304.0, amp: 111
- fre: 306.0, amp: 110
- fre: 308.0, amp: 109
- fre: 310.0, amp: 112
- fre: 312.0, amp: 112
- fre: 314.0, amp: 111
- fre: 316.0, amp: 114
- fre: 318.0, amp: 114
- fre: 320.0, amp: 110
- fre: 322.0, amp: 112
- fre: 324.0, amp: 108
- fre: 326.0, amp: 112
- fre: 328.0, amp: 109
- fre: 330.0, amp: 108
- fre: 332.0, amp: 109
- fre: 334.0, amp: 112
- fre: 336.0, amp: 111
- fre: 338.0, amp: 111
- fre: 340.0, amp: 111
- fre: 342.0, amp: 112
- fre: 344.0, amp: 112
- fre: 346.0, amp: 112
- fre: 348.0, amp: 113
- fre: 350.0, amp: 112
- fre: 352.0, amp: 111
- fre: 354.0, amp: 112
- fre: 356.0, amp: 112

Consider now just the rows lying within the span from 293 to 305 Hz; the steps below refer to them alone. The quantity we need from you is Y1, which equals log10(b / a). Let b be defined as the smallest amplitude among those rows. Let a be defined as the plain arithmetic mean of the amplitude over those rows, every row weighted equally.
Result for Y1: -0.0147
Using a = 114.8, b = 111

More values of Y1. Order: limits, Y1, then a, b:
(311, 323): -0.0085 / 112.2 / 110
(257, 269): -0.0091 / 112.3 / 110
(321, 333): -0.0067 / 109.7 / 108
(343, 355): -0.0039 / 112.0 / 111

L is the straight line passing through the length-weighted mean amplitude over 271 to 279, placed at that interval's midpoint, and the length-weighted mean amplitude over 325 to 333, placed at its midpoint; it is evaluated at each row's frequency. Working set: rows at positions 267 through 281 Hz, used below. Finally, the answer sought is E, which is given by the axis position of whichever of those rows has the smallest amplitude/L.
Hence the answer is 274.0 Hz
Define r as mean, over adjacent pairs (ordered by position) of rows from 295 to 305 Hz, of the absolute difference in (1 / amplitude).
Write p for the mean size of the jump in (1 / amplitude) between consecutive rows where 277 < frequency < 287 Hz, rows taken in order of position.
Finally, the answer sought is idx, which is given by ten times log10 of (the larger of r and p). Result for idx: -38.2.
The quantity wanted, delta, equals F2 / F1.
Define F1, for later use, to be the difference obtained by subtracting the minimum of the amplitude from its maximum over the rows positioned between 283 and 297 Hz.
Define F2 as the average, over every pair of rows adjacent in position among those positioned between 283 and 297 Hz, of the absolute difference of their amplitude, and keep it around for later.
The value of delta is 0.38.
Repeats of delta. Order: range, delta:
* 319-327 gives 0.83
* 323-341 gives 0.41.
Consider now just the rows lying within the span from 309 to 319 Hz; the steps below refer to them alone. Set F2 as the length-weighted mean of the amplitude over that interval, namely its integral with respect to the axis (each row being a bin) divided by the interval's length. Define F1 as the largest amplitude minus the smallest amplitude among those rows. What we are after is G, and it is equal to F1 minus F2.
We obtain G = -110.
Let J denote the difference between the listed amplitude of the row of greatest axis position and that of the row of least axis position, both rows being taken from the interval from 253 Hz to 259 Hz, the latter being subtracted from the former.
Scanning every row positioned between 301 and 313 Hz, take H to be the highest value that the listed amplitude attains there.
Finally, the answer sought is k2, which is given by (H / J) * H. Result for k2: 13689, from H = 117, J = 1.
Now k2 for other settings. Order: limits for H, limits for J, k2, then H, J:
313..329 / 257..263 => -2166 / 114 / -6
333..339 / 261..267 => 12544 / 112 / 1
